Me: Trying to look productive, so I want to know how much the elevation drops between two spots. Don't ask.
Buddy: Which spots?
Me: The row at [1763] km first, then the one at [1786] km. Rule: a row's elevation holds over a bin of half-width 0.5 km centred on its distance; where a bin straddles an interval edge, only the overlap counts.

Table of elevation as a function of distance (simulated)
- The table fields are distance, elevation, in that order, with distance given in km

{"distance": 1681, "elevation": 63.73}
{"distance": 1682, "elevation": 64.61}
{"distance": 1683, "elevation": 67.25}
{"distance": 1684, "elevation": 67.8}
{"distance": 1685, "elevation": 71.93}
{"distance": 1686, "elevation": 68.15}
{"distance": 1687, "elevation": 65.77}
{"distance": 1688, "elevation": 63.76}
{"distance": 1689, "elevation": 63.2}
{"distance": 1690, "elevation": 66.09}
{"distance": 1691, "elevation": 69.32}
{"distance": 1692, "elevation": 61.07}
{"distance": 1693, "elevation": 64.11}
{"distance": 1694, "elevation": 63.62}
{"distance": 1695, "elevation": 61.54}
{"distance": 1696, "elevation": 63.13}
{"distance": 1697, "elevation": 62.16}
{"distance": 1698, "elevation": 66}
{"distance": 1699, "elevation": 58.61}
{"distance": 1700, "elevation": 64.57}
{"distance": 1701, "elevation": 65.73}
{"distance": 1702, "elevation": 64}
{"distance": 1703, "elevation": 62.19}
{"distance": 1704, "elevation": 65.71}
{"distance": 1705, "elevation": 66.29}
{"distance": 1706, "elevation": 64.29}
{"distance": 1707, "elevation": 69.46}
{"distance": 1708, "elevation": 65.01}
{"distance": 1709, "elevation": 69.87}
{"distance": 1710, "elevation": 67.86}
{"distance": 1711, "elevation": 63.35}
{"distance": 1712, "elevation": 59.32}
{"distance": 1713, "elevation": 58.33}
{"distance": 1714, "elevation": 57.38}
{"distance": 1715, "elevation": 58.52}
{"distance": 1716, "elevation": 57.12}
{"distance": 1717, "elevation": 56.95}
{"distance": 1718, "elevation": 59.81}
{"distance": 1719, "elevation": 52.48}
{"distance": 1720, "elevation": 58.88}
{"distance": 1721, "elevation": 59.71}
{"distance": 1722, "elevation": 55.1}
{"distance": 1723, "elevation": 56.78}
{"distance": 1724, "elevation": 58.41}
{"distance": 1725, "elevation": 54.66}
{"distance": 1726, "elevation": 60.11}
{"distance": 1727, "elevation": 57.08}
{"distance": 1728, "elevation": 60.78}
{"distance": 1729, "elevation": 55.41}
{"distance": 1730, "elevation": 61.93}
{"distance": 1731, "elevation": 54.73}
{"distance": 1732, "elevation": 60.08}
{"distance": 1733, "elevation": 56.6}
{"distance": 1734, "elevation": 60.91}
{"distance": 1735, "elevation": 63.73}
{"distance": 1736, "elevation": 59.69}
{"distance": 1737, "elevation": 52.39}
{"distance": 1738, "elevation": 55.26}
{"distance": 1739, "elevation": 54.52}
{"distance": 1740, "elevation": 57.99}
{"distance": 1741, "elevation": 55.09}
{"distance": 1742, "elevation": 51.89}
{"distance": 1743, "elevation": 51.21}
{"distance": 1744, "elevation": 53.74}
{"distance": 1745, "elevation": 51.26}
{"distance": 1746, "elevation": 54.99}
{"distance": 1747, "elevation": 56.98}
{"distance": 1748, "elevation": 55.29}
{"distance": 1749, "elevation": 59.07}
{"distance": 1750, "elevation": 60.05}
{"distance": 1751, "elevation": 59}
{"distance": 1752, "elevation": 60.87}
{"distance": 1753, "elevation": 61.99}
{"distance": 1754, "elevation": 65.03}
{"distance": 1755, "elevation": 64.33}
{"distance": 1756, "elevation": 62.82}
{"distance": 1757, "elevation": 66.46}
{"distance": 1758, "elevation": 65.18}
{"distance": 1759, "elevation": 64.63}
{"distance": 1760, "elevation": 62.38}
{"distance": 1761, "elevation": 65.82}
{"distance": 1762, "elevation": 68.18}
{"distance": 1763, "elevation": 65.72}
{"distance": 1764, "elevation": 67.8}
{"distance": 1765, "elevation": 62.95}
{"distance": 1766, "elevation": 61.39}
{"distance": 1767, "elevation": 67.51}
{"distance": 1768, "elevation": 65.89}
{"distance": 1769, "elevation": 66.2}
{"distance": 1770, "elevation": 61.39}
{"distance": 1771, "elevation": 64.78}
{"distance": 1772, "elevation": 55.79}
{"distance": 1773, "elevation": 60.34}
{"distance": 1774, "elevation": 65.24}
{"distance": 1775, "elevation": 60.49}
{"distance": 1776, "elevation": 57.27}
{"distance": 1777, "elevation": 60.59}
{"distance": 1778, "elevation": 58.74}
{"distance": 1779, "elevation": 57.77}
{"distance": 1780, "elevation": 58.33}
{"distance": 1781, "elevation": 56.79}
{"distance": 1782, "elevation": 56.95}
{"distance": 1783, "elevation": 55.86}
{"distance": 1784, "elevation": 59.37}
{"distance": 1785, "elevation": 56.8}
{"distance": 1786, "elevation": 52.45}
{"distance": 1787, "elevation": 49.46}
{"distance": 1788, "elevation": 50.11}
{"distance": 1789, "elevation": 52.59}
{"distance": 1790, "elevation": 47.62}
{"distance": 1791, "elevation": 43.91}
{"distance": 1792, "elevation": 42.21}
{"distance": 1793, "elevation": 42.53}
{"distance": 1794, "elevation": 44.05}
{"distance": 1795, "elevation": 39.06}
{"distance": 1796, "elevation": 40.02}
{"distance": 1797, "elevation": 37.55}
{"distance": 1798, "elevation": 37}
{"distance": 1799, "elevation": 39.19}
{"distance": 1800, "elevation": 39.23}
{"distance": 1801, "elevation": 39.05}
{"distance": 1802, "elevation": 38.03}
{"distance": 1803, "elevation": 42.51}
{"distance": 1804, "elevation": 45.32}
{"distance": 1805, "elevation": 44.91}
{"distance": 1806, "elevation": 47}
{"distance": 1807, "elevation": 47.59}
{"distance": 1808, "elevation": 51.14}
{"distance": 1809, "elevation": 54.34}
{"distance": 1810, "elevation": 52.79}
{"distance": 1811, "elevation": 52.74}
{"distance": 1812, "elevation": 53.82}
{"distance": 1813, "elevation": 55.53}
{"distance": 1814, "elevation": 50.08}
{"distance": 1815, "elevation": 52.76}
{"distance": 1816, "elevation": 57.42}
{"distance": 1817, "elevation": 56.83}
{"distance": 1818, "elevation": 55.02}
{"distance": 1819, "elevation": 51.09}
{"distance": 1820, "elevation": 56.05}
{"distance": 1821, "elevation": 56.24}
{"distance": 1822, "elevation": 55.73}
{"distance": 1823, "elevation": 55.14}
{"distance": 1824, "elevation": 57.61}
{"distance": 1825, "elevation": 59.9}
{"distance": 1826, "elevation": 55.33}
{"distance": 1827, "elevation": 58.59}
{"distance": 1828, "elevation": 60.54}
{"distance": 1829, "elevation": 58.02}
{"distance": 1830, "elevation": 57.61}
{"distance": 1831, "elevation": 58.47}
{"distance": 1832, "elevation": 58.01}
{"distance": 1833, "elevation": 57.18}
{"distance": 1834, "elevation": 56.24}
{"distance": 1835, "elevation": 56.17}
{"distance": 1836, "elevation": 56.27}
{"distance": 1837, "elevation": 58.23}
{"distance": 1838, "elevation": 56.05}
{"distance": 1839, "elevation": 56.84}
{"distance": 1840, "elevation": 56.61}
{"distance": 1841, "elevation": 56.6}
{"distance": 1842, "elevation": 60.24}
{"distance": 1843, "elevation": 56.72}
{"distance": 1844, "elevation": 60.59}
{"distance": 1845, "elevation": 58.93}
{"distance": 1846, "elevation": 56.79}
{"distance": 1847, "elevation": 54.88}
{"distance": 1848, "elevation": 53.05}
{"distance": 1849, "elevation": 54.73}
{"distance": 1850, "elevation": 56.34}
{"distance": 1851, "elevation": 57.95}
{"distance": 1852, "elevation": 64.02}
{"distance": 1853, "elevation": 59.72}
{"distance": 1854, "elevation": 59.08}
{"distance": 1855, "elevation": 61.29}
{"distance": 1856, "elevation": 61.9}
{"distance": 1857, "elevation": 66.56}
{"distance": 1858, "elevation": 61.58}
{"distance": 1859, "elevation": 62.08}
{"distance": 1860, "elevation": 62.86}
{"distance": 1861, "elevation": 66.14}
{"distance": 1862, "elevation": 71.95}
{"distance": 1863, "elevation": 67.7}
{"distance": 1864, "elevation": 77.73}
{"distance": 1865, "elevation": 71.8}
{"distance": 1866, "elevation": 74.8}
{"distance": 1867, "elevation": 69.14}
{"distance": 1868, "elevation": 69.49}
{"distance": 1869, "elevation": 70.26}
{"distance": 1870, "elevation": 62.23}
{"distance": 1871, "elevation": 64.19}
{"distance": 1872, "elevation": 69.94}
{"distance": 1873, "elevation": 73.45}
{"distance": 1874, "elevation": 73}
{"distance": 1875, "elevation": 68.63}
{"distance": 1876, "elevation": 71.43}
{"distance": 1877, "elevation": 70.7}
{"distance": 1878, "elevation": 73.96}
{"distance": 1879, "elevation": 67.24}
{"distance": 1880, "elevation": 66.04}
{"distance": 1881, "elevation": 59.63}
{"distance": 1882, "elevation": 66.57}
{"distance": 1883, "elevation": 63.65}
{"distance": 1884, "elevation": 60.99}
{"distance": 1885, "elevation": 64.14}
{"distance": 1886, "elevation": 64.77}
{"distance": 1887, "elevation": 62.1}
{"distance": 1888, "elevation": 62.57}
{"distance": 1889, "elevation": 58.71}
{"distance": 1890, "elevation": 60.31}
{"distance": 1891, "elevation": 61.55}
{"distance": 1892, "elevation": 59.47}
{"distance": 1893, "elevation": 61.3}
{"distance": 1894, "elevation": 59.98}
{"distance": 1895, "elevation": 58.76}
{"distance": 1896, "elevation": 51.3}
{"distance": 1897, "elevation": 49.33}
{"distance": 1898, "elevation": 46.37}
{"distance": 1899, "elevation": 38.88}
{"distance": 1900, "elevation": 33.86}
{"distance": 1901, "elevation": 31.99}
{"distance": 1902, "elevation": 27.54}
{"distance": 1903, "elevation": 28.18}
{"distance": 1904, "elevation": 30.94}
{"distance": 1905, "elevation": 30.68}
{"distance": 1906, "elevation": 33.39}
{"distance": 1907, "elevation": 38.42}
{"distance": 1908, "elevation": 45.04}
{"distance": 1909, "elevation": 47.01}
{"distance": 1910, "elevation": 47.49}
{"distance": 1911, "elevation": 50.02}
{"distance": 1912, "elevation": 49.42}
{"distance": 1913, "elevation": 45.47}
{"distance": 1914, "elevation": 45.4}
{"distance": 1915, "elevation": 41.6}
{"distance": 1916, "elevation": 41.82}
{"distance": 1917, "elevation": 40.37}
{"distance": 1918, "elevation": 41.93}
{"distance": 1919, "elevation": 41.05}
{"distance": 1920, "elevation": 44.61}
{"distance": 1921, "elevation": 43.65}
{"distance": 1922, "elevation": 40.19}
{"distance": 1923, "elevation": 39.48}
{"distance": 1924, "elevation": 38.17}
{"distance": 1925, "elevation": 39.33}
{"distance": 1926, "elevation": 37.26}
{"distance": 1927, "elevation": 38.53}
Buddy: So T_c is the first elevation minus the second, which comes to 13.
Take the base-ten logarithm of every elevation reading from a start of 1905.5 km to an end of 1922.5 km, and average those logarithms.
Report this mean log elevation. 1.63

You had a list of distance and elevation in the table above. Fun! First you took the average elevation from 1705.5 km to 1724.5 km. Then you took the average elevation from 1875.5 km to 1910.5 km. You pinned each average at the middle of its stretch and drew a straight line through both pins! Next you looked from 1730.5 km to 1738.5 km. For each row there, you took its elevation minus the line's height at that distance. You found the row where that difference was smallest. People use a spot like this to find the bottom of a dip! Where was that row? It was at 1737 km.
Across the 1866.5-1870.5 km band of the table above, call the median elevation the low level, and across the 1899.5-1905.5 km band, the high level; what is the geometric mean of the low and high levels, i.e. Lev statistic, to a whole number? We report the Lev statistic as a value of 46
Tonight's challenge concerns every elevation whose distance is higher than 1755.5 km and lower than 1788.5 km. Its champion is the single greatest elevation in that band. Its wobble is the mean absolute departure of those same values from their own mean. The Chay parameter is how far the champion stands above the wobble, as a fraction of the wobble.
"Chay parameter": 16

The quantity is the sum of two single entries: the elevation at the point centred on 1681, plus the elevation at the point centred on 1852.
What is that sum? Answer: 128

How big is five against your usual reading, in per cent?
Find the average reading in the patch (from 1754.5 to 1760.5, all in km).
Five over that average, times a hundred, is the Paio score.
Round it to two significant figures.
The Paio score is 7.8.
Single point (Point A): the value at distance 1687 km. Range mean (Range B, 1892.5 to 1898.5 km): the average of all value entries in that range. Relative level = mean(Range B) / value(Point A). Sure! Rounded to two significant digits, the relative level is 0.83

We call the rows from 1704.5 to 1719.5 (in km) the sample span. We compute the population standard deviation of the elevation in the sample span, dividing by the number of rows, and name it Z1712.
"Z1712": 5.1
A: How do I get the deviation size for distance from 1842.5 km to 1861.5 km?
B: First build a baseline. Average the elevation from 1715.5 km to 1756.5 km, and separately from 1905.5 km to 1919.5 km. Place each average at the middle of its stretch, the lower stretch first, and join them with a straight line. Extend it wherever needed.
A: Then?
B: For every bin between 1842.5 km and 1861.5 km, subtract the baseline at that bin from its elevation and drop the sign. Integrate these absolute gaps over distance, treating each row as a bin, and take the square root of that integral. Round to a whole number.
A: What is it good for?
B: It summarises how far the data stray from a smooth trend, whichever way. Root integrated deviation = 15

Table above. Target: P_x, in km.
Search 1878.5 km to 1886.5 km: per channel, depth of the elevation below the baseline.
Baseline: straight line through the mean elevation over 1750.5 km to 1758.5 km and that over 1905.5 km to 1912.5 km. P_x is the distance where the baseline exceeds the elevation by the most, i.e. 1881 km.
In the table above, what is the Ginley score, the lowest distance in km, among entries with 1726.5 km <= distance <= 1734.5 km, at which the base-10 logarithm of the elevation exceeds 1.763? 1728 km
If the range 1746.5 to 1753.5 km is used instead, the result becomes 1749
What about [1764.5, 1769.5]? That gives 1765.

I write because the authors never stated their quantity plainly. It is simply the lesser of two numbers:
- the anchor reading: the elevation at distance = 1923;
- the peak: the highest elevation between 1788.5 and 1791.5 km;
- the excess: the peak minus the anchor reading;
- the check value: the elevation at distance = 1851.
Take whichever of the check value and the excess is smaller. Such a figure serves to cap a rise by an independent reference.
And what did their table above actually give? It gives 13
